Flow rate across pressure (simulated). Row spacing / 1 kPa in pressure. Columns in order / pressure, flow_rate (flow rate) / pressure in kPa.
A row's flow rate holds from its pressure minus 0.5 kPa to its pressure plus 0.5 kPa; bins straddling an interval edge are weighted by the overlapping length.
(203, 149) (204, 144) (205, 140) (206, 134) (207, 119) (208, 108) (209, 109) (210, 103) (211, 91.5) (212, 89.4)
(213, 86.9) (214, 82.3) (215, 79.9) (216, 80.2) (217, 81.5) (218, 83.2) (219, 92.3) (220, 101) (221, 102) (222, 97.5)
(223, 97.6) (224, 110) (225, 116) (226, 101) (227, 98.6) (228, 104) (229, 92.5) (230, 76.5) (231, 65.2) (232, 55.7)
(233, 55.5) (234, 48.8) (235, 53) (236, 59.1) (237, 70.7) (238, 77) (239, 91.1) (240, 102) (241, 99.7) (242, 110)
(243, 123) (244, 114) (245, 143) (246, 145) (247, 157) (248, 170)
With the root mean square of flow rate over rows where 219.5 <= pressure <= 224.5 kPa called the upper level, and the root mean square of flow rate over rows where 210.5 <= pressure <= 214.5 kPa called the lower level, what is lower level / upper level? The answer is 0.86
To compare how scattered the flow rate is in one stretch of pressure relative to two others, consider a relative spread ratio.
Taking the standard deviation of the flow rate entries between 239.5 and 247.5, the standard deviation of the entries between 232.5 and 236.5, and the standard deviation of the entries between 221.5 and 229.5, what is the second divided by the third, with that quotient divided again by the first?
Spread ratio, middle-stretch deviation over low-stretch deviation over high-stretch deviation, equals 0.026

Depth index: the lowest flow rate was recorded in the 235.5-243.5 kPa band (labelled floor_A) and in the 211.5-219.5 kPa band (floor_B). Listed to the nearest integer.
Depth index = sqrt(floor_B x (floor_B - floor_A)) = 41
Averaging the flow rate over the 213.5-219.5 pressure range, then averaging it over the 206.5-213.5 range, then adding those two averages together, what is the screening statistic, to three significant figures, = 184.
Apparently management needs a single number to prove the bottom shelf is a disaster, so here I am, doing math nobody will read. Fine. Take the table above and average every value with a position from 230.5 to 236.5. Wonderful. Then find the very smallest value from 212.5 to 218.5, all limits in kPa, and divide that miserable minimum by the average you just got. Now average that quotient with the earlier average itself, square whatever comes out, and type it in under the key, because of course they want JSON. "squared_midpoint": 831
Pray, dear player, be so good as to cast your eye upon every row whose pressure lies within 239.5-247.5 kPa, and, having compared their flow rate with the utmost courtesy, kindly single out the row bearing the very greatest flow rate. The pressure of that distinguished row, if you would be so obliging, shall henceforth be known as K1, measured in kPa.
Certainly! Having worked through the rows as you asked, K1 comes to 247 kPa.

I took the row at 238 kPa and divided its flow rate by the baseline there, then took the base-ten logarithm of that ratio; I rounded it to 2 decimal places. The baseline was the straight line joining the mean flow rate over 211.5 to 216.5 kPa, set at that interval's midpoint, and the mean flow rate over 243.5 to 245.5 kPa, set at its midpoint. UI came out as -0.19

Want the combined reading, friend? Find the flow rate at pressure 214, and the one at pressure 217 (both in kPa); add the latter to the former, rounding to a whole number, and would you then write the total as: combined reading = 164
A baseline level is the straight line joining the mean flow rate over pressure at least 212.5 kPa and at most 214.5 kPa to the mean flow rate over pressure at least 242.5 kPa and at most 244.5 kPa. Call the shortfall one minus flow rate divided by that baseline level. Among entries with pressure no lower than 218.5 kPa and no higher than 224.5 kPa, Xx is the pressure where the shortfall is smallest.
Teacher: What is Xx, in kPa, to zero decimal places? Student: 224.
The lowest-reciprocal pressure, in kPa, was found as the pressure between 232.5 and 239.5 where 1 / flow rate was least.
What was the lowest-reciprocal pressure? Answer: 239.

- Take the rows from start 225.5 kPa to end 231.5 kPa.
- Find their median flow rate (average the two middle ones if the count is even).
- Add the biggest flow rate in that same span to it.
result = 200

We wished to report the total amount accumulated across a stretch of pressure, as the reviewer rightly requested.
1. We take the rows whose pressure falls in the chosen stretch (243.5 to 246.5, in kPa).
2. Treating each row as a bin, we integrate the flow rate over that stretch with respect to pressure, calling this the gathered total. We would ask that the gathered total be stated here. 402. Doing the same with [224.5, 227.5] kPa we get 316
